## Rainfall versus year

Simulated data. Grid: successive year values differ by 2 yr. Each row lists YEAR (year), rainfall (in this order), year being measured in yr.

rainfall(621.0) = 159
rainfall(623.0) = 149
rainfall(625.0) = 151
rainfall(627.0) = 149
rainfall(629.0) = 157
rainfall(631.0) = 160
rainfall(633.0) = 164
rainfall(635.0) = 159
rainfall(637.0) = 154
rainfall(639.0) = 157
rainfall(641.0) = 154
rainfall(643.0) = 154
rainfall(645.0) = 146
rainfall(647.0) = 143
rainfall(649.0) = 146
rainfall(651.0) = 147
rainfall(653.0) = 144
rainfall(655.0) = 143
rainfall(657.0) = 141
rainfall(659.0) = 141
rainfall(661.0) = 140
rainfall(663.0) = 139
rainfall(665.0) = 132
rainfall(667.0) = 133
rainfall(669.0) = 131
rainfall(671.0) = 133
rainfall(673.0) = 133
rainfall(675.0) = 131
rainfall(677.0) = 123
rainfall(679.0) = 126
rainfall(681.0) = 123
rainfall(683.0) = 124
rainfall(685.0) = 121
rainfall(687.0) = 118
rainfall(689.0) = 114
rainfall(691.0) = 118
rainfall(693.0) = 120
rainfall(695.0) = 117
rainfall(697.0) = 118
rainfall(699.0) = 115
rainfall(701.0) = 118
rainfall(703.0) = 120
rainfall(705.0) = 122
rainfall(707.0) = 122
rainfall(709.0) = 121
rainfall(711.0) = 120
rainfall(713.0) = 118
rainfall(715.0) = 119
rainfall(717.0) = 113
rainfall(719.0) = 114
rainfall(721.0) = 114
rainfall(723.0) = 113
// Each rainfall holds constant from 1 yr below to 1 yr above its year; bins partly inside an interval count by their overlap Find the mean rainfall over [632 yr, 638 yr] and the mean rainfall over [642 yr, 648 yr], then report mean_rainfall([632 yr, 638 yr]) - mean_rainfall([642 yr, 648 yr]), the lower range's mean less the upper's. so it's 11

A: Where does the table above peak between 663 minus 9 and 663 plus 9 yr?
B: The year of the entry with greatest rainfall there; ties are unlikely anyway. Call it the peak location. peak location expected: 655.0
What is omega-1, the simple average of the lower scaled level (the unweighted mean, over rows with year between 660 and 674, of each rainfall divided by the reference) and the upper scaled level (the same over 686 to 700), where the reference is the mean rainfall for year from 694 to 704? 1.07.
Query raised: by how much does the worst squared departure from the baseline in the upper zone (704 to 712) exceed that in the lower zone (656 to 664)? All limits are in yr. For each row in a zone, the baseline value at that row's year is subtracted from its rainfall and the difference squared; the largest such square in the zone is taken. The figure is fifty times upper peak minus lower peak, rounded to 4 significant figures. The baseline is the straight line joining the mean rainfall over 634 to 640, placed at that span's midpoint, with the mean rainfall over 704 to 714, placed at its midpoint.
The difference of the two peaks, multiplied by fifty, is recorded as -1577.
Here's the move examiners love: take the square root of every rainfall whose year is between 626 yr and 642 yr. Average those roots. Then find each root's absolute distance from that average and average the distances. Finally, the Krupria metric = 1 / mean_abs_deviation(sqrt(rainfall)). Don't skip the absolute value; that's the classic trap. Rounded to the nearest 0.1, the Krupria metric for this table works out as 7.5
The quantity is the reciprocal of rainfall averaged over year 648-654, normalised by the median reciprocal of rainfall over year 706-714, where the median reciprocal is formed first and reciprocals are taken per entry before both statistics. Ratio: 0.83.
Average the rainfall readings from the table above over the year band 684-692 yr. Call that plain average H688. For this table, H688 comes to 118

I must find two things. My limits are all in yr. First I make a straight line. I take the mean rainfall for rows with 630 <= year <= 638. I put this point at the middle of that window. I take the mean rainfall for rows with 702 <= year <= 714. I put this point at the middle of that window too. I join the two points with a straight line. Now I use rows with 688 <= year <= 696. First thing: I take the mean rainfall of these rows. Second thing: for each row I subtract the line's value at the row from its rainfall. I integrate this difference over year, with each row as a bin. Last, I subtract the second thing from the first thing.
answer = 210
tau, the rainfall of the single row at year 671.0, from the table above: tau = 133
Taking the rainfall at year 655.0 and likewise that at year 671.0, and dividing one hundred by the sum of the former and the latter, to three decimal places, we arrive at 0.362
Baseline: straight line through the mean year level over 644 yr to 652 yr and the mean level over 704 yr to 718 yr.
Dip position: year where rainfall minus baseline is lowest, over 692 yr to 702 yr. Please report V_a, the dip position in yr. 699.0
